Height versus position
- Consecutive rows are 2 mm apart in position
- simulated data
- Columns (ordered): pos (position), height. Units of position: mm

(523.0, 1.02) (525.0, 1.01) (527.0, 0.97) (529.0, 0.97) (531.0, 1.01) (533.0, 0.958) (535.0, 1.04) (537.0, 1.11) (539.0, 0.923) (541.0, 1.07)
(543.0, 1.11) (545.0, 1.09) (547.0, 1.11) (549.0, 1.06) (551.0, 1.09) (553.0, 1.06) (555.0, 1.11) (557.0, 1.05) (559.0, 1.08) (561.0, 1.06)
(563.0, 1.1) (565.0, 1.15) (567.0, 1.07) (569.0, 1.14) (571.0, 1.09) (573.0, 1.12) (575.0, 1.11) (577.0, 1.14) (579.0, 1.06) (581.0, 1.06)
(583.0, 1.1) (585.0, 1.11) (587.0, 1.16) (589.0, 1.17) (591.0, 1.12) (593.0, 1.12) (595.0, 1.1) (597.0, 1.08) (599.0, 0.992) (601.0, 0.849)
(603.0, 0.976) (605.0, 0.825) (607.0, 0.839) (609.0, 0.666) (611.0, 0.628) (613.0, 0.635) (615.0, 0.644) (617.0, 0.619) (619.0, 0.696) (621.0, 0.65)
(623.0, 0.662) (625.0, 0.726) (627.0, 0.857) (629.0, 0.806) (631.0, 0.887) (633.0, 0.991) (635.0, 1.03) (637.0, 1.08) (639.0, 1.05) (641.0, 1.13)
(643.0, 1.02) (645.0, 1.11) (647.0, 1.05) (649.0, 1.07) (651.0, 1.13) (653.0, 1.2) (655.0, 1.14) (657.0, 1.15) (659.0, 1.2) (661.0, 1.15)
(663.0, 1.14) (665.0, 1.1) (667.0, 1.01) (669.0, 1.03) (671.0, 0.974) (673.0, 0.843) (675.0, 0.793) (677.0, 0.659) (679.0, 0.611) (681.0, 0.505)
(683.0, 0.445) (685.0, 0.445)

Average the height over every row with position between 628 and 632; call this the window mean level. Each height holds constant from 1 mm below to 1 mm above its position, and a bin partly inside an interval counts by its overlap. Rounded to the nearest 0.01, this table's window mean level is 0.85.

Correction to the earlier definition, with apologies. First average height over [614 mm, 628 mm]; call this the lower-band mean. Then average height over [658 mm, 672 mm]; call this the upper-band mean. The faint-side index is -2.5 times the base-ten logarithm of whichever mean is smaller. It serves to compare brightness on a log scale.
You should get 0.40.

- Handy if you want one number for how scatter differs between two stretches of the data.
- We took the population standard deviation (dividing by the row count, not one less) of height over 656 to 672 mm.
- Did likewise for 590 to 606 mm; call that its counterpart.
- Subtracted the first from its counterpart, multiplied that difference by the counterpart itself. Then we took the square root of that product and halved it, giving 0.032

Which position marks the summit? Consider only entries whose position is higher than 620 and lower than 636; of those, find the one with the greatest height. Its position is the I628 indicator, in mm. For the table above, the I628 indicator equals 635.0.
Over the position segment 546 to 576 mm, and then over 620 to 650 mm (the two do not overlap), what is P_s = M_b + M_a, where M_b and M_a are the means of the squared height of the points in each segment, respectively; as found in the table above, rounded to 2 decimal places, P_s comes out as 2.11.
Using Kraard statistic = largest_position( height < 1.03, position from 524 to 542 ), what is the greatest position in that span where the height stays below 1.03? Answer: 539.0 mm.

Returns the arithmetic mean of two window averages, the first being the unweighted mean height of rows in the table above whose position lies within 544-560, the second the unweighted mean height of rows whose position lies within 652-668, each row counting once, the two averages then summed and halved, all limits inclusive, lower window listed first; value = 1.11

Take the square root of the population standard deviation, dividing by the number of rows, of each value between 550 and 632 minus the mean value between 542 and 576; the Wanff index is 0.43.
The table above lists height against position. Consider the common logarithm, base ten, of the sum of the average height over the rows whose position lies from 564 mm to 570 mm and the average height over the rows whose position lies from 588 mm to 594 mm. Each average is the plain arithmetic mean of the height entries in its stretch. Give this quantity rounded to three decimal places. 0.353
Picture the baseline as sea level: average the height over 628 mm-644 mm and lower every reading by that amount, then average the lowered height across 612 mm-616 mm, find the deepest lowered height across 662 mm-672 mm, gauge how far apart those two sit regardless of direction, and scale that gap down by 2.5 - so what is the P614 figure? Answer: 0.13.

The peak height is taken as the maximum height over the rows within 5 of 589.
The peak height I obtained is 1.17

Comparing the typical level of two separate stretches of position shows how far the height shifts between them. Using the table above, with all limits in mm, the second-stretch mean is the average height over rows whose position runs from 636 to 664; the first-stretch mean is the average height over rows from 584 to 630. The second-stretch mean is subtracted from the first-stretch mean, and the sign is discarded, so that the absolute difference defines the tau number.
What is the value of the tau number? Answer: 0.249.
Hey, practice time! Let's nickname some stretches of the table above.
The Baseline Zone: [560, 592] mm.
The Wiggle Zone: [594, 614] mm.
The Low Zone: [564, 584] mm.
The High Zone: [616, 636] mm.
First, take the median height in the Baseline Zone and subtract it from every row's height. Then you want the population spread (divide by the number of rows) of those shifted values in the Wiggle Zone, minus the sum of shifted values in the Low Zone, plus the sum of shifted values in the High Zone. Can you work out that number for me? -2.9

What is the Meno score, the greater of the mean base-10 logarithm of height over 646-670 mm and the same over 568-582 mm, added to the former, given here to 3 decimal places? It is 0.093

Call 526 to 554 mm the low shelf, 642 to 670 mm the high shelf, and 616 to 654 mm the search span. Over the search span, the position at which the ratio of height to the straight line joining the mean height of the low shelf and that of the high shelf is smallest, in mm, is 617.0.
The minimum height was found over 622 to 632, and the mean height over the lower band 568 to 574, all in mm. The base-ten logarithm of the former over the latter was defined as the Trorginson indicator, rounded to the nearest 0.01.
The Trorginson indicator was -0.23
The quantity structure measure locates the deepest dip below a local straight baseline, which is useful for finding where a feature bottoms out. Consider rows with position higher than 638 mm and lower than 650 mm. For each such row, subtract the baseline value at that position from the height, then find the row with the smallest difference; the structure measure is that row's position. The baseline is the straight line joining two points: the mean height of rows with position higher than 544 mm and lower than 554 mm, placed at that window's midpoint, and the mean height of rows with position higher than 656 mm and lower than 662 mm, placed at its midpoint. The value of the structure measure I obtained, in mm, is 643.0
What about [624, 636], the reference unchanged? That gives 625.0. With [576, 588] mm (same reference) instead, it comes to 581.0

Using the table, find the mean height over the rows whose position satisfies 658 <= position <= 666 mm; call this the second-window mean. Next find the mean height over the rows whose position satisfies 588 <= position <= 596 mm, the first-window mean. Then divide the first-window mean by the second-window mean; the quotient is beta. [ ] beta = 0.98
